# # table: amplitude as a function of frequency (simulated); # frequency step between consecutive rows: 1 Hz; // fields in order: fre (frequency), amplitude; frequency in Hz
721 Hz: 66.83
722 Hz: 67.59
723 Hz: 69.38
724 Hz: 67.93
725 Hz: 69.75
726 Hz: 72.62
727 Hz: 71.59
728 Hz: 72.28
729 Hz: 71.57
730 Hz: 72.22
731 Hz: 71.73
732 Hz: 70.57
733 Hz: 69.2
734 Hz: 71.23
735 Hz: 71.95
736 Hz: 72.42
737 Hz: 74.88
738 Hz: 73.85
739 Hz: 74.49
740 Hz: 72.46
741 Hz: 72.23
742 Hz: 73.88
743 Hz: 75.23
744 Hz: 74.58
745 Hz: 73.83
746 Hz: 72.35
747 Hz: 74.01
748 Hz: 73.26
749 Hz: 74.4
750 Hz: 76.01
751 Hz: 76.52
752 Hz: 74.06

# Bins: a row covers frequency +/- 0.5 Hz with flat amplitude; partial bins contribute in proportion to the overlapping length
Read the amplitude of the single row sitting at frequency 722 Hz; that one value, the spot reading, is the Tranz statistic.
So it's 67.59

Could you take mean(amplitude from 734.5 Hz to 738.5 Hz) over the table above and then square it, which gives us 5369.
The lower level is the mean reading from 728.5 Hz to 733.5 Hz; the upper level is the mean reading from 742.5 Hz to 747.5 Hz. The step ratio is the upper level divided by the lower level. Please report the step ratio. 1.04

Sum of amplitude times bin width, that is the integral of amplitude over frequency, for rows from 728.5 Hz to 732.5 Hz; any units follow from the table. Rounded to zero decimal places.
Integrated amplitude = 286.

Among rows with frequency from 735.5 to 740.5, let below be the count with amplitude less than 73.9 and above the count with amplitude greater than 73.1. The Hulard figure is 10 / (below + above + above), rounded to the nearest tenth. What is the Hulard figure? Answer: 1.1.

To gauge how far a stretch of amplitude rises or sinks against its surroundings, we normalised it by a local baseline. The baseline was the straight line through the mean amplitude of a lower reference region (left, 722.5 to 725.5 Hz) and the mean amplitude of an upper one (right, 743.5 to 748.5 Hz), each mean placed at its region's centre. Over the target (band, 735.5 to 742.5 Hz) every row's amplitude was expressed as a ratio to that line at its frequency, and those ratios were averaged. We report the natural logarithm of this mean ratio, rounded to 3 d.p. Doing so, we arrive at 0.018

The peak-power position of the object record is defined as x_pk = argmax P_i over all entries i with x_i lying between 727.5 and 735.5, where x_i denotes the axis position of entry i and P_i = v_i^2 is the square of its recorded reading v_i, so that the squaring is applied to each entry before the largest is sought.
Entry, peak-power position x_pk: 728 Hz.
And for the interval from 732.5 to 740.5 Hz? 737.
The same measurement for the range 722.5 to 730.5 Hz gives 726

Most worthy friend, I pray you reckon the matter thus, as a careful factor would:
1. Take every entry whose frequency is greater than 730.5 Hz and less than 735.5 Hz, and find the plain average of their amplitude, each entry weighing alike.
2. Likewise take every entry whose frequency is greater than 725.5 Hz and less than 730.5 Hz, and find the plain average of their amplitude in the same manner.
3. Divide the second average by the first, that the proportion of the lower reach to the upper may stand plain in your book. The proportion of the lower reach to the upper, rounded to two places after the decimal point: 1.02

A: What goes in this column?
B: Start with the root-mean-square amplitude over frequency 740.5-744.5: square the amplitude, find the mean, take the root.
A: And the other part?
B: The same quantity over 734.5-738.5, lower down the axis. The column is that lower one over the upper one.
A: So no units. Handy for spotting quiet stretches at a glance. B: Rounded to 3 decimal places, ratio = 0.990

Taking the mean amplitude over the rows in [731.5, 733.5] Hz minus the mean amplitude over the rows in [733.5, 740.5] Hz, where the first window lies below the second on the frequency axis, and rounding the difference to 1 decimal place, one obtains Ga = -3.2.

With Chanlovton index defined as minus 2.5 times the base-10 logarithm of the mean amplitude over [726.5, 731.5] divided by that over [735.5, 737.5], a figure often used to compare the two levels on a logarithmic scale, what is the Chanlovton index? 0.026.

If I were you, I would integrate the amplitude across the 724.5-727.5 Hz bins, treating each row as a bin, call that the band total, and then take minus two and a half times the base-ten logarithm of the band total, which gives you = -5.83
